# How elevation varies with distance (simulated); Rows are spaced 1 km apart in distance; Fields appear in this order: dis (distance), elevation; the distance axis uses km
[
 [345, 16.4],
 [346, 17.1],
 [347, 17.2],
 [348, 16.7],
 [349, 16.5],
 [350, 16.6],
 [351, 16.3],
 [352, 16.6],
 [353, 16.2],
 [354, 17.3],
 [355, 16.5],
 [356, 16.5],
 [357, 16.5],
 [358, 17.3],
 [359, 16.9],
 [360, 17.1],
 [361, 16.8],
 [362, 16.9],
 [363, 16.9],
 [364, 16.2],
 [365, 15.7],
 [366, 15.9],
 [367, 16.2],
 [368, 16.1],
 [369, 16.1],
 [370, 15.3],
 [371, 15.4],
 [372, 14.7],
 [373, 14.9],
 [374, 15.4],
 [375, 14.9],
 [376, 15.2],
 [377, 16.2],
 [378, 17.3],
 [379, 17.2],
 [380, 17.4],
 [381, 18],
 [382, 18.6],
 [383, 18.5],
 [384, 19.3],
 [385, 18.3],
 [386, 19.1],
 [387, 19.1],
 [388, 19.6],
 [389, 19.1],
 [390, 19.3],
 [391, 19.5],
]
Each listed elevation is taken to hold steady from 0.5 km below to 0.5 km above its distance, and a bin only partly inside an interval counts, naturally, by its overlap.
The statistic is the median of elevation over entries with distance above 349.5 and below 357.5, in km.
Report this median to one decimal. 16.5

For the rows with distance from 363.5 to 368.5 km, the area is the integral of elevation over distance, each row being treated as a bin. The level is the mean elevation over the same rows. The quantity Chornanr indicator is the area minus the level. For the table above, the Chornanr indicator 64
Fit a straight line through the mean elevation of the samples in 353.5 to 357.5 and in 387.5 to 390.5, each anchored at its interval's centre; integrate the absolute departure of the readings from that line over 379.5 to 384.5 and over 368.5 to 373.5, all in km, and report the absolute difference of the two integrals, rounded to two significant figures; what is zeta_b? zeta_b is 10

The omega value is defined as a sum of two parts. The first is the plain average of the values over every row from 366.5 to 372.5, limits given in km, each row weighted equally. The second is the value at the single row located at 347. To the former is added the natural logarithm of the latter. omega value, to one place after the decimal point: 18.5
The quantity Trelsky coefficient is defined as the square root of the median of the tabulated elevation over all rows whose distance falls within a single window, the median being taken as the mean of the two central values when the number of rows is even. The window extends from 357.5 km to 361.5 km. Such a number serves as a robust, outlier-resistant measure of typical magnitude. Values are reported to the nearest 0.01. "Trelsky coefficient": 4.12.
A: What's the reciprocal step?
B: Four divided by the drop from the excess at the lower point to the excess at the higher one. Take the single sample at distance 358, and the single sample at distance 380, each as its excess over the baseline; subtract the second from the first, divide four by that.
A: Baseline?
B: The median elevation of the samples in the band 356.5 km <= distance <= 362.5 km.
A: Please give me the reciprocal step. -40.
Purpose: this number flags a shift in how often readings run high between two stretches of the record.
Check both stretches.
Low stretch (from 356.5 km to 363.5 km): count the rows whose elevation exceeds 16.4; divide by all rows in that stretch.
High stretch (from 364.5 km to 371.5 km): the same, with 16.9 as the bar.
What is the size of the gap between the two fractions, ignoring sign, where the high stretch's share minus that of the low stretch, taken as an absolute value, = 1.0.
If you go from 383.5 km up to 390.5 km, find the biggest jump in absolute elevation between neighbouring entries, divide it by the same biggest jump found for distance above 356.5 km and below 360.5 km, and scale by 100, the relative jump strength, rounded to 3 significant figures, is 125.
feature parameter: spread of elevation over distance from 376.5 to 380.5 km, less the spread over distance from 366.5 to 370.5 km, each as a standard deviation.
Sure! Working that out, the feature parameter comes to 0.1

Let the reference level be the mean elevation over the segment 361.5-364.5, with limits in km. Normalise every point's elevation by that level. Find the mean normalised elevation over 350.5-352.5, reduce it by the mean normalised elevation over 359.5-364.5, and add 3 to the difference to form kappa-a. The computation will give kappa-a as 2.98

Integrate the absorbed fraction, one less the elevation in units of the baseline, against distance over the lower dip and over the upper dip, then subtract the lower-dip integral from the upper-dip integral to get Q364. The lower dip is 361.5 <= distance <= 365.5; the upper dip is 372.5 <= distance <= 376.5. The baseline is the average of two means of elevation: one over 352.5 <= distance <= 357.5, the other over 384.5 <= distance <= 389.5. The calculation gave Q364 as 0.30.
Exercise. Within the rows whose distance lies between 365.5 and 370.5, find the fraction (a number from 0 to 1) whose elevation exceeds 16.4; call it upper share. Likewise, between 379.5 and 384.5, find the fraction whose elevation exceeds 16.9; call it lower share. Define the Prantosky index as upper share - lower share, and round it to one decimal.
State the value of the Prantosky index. -1.0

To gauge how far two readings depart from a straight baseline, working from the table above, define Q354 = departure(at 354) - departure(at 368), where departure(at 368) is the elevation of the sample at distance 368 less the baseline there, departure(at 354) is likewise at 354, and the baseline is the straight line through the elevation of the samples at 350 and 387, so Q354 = 2.1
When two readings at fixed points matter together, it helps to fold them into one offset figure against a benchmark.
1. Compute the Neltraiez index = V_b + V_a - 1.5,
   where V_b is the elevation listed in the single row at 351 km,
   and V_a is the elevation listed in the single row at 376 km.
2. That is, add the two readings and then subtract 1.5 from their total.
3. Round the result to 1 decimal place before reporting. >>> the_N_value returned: 30.0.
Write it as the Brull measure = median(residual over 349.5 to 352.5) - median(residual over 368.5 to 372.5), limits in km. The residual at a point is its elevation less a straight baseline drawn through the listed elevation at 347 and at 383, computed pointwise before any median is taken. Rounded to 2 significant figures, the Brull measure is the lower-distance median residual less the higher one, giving 1.9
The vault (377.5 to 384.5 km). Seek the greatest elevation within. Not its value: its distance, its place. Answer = 384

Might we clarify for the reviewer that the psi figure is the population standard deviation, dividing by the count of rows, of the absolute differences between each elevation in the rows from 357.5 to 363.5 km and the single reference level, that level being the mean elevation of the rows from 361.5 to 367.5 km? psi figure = 0.17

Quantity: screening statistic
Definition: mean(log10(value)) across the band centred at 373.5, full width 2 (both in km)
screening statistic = 1.18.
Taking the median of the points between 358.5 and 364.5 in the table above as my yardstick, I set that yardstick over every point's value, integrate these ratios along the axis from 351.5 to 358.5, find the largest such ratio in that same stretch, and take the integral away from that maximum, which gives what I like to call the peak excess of -6.04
